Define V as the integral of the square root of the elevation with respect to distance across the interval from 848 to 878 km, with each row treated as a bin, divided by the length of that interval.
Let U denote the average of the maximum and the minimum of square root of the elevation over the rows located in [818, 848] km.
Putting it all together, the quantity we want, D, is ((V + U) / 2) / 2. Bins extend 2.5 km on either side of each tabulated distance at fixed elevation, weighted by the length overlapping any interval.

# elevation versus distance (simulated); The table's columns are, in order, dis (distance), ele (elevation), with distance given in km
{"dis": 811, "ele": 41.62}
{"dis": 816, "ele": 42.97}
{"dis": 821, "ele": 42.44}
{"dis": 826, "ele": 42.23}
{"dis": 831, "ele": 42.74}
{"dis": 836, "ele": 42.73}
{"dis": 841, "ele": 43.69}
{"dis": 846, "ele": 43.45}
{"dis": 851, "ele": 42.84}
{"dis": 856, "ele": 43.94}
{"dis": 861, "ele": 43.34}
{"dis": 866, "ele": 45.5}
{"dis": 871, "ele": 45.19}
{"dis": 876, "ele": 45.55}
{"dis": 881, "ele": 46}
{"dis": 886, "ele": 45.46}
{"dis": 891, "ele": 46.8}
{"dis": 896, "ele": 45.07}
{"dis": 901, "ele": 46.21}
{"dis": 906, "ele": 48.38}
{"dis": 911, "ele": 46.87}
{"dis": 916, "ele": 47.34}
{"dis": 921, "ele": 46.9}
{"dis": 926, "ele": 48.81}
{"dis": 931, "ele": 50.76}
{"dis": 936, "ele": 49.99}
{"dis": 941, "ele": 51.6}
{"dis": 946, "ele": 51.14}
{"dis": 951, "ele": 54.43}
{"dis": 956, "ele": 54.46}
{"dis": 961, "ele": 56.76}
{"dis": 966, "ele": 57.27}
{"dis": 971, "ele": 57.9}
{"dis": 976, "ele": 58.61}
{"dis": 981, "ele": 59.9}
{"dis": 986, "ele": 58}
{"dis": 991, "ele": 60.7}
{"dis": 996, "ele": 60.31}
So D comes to 3.30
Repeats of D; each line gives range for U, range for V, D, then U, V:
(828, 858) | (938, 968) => 3.49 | 6.58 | 7.4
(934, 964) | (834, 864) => 3.47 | 7.30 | 6.6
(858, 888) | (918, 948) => 3.43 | 6.68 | 7.1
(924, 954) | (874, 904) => 3.49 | 7.18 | 6.8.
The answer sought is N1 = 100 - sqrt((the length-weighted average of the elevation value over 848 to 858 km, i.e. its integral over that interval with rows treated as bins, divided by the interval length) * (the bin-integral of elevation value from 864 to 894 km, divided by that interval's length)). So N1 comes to 55.5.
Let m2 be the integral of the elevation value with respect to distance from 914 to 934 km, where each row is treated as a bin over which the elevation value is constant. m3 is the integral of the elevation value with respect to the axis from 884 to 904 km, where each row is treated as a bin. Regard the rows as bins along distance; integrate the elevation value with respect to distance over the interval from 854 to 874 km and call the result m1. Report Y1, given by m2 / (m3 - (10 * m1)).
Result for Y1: -0.121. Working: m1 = 891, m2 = 970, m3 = 919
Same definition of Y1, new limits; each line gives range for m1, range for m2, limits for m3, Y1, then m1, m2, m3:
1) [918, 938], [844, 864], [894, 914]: -0.098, 981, 869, 934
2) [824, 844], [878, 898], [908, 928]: -0.120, 858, 917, 949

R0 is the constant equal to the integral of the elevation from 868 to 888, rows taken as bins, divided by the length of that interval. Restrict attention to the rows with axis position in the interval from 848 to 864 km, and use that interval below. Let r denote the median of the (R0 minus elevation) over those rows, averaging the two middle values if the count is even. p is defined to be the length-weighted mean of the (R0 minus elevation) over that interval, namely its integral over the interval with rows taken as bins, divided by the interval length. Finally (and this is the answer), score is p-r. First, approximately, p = 2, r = 2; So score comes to -0.10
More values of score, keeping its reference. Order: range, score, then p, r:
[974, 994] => -0.09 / -14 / -14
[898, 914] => -0.22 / -2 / -1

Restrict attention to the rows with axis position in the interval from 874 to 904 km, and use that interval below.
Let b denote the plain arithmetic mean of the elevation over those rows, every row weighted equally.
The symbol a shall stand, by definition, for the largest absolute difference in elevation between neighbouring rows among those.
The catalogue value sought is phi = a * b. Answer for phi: 79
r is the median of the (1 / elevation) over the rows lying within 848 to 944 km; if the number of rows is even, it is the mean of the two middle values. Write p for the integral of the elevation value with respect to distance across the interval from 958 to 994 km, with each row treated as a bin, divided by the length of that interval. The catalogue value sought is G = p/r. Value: 2700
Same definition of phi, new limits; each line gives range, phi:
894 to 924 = 102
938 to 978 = 182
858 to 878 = 97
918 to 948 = 97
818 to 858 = 47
